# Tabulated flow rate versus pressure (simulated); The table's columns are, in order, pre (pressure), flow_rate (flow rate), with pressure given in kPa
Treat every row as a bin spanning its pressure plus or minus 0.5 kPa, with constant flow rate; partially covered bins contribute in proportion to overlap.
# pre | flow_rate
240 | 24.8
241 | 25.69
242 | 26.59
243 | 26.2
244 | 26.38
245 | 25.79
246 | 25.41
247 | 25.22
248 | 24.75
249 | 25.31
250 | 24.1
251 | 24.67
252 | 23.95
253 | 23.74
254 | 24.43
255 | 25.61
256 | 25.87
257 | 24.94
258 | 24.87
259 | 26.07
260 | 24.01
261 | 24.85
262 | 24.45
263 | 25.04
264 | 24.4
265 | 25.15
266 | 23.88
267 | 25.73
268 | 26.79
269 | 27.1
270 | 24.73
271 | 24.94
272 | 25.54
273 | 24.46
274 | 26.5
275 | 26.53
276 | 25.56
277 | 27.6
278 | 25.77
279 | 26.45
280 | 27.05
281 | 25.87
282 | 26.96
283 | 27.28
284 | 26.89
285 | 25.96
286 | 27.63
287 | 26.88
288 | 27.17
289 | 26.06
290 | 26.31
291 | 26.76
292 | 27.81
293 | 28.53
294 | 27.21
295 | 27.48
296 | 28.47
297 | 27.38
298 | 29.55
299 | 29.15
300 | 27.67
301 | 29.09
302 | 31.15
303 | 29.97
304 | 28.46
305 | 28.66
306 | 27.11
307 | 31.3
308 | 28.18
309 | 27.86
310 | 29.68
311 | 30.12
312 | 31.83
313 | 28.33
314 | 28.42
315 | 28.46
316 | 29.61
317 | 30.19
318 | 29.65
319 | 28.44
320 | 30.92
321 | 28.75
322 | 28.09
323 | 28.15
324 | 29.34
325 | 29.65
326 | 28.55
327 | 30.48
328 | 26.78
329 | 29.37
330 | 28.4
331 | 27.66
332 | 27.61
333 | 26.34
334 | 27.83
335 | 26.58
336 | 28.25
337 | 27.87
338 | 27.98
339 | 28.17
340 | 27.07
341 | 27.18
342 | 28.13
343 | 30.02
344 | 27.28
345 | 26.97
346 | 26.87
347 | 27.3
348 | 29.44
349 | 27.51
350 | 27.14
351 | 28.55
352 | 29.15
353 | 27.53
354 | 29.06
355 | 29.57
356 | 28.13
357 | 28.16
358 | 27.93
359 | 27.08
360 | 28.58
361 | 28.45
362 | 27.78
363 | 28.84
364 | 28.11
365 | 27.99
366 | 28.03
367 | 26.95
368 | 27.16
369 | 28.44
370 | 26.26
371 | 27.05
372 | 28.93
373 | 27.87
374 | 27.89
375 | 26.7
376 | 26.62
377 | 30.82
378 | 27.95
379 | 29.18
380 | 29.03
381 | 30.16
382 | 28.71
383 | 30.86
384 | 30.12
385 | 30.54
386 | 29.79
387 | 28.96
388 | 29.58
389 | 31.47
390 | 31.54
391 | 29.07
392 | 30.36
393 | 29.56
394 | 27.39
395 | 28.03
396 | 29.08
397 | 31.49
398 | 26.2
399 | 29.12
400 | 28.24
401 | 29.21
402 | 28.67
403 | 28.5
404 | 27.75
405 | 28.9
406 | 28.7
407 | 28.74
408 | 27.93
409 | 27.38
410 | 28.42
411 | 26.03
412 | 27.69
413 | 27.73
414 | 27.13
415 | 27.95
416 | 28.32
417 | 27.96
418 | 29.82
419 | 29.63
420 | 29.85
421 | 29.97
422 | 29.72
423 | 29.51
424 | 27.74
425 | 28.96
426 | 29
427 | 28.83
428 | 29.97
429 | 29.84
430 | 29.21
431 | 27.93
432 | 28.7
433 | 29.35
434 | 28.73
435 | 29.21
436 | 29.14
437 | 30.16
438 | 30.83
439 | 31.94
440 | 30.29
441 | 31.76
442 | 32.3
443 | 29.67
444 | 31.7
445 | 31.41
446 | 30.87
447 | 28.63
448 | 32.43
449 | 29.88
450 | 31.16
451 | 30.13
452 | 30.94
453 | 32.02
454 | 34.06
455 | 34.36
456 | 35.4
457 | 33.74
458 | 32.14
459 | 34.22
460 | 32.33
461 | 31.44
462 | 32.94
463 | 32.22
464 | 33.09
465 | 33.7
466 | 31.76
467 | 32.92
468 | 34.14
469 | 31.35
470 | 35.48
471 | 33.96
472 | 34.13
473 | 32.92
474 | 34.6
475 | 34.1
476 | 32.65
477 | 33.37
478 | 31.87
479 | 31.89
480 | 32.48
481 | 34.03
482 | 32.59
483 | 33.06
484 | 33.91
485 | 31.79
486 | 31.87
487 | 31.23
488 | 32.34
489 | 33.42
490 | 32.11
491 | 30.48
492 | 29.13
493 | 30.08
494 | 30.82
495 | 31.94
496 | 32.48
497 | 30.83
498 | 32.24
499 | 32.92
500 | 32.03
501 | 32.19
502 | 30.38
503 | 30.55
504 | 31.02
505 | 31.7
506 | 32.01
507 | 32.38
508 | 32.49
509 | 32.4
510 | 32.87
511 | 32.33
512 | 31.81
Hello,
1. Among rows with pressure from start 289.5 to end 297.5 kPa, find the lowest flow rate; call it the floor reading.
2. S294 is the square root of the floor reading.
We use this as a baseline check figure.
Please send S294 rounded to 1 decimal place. 5.1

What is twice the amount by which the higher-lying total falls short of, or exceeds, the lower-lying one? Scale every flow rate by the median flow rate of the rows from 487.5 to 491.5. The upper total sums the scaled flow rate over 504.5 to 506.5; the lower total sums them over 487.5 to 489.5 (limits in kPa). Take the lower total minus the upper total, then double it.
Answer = 0.13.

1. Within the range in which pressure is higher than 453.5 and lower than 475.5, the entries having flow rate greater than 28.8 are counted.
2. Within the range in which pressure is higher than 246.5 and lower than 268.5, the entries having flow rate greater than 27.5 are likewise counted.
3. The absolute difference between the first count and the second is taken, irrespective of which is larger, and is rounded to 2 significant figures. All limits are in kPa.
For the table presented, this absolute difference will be 22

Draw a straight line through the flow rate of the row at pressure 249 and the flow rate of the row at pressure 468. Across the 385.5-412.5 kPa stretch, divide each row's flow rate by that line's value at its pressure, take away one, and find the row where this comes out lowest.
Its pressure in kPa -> 411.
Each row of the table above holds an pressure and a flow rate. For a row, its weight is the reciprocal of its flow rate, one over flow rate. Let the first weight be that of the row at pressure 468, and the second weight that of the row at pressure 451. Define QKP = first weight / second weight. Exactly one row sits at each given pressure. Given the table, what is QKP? 0.883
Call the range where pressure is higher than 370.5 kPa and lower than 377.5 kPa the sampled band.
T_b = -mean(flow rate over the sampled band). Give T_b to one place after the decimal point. -28.0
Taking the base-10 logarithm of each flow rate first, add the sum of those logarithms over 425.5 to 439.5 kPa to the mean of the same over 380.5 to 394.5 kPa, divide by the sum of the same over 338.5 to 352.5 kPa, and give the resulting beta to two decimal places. 1.09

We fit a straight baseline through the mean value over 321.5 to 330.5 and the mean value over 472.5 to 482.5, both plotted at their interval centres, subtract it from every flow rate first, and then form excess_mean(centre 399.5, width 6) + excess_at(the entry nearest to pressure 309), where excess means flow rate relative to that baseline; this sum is -2.4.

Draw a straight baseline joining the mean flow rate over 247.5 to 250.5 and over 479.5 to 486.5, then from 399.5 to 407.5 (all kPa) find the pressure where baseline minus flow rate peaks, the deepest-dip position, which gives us 404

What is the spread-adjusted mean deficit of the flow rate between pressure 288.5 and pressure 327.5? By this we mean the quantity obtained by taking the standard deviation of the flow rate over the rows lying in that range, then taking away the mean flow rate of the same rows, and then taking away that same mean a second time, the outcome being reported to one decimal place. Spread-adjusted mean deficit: -56.2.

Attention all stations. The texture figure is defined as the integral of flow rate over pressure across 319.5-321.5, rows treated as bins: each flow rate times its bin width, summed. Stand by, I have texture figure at 60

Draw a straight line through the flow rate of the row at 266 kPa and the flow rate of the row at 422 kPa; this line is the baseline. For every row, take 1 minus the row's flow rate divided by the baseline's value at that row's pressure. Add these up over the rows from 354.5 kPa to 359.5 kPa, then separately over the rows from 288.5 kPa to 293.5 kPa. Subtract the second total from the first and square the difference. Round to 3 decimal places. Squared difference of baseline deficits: 0.087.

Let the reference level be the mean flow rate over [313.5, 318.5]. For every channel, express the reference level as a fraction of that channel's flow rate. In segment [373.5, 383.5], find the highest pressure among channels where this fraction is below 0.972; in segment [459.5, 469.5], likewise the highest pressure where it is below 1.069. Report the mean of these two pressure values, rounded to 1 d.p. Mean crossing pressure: 426.0 kPa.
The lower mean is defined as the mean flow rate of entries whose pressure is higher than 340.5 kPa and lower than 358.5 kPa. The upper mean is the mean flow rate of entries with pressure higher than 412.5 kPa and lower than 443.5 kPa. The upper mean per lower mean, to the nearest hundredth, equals 1.05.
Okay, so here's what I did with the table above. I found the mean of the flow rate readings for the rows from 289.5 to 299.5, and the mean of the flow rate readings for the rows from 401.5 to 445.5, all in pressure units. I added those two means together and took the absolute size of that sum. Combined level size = 57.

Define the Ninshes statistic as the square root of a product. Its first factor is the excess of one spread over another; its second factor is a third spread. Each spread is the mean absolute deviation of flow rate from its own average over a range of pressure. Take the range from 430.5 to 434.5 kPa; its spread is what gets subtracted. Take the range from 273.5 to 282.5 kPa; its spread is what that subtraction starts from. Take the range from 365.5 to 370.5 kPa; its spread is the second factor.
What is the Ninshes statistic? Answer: 0.30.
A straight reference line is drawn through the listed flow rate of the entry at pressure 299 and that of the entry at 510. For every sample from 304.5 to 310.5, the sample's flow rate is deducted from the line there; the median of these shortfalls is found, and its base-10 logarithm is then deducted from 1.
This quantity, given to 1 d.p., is 1.1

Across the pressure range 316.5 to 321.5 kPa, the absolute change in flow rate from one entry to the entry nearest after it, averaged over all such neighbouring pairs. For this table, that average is 1.6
